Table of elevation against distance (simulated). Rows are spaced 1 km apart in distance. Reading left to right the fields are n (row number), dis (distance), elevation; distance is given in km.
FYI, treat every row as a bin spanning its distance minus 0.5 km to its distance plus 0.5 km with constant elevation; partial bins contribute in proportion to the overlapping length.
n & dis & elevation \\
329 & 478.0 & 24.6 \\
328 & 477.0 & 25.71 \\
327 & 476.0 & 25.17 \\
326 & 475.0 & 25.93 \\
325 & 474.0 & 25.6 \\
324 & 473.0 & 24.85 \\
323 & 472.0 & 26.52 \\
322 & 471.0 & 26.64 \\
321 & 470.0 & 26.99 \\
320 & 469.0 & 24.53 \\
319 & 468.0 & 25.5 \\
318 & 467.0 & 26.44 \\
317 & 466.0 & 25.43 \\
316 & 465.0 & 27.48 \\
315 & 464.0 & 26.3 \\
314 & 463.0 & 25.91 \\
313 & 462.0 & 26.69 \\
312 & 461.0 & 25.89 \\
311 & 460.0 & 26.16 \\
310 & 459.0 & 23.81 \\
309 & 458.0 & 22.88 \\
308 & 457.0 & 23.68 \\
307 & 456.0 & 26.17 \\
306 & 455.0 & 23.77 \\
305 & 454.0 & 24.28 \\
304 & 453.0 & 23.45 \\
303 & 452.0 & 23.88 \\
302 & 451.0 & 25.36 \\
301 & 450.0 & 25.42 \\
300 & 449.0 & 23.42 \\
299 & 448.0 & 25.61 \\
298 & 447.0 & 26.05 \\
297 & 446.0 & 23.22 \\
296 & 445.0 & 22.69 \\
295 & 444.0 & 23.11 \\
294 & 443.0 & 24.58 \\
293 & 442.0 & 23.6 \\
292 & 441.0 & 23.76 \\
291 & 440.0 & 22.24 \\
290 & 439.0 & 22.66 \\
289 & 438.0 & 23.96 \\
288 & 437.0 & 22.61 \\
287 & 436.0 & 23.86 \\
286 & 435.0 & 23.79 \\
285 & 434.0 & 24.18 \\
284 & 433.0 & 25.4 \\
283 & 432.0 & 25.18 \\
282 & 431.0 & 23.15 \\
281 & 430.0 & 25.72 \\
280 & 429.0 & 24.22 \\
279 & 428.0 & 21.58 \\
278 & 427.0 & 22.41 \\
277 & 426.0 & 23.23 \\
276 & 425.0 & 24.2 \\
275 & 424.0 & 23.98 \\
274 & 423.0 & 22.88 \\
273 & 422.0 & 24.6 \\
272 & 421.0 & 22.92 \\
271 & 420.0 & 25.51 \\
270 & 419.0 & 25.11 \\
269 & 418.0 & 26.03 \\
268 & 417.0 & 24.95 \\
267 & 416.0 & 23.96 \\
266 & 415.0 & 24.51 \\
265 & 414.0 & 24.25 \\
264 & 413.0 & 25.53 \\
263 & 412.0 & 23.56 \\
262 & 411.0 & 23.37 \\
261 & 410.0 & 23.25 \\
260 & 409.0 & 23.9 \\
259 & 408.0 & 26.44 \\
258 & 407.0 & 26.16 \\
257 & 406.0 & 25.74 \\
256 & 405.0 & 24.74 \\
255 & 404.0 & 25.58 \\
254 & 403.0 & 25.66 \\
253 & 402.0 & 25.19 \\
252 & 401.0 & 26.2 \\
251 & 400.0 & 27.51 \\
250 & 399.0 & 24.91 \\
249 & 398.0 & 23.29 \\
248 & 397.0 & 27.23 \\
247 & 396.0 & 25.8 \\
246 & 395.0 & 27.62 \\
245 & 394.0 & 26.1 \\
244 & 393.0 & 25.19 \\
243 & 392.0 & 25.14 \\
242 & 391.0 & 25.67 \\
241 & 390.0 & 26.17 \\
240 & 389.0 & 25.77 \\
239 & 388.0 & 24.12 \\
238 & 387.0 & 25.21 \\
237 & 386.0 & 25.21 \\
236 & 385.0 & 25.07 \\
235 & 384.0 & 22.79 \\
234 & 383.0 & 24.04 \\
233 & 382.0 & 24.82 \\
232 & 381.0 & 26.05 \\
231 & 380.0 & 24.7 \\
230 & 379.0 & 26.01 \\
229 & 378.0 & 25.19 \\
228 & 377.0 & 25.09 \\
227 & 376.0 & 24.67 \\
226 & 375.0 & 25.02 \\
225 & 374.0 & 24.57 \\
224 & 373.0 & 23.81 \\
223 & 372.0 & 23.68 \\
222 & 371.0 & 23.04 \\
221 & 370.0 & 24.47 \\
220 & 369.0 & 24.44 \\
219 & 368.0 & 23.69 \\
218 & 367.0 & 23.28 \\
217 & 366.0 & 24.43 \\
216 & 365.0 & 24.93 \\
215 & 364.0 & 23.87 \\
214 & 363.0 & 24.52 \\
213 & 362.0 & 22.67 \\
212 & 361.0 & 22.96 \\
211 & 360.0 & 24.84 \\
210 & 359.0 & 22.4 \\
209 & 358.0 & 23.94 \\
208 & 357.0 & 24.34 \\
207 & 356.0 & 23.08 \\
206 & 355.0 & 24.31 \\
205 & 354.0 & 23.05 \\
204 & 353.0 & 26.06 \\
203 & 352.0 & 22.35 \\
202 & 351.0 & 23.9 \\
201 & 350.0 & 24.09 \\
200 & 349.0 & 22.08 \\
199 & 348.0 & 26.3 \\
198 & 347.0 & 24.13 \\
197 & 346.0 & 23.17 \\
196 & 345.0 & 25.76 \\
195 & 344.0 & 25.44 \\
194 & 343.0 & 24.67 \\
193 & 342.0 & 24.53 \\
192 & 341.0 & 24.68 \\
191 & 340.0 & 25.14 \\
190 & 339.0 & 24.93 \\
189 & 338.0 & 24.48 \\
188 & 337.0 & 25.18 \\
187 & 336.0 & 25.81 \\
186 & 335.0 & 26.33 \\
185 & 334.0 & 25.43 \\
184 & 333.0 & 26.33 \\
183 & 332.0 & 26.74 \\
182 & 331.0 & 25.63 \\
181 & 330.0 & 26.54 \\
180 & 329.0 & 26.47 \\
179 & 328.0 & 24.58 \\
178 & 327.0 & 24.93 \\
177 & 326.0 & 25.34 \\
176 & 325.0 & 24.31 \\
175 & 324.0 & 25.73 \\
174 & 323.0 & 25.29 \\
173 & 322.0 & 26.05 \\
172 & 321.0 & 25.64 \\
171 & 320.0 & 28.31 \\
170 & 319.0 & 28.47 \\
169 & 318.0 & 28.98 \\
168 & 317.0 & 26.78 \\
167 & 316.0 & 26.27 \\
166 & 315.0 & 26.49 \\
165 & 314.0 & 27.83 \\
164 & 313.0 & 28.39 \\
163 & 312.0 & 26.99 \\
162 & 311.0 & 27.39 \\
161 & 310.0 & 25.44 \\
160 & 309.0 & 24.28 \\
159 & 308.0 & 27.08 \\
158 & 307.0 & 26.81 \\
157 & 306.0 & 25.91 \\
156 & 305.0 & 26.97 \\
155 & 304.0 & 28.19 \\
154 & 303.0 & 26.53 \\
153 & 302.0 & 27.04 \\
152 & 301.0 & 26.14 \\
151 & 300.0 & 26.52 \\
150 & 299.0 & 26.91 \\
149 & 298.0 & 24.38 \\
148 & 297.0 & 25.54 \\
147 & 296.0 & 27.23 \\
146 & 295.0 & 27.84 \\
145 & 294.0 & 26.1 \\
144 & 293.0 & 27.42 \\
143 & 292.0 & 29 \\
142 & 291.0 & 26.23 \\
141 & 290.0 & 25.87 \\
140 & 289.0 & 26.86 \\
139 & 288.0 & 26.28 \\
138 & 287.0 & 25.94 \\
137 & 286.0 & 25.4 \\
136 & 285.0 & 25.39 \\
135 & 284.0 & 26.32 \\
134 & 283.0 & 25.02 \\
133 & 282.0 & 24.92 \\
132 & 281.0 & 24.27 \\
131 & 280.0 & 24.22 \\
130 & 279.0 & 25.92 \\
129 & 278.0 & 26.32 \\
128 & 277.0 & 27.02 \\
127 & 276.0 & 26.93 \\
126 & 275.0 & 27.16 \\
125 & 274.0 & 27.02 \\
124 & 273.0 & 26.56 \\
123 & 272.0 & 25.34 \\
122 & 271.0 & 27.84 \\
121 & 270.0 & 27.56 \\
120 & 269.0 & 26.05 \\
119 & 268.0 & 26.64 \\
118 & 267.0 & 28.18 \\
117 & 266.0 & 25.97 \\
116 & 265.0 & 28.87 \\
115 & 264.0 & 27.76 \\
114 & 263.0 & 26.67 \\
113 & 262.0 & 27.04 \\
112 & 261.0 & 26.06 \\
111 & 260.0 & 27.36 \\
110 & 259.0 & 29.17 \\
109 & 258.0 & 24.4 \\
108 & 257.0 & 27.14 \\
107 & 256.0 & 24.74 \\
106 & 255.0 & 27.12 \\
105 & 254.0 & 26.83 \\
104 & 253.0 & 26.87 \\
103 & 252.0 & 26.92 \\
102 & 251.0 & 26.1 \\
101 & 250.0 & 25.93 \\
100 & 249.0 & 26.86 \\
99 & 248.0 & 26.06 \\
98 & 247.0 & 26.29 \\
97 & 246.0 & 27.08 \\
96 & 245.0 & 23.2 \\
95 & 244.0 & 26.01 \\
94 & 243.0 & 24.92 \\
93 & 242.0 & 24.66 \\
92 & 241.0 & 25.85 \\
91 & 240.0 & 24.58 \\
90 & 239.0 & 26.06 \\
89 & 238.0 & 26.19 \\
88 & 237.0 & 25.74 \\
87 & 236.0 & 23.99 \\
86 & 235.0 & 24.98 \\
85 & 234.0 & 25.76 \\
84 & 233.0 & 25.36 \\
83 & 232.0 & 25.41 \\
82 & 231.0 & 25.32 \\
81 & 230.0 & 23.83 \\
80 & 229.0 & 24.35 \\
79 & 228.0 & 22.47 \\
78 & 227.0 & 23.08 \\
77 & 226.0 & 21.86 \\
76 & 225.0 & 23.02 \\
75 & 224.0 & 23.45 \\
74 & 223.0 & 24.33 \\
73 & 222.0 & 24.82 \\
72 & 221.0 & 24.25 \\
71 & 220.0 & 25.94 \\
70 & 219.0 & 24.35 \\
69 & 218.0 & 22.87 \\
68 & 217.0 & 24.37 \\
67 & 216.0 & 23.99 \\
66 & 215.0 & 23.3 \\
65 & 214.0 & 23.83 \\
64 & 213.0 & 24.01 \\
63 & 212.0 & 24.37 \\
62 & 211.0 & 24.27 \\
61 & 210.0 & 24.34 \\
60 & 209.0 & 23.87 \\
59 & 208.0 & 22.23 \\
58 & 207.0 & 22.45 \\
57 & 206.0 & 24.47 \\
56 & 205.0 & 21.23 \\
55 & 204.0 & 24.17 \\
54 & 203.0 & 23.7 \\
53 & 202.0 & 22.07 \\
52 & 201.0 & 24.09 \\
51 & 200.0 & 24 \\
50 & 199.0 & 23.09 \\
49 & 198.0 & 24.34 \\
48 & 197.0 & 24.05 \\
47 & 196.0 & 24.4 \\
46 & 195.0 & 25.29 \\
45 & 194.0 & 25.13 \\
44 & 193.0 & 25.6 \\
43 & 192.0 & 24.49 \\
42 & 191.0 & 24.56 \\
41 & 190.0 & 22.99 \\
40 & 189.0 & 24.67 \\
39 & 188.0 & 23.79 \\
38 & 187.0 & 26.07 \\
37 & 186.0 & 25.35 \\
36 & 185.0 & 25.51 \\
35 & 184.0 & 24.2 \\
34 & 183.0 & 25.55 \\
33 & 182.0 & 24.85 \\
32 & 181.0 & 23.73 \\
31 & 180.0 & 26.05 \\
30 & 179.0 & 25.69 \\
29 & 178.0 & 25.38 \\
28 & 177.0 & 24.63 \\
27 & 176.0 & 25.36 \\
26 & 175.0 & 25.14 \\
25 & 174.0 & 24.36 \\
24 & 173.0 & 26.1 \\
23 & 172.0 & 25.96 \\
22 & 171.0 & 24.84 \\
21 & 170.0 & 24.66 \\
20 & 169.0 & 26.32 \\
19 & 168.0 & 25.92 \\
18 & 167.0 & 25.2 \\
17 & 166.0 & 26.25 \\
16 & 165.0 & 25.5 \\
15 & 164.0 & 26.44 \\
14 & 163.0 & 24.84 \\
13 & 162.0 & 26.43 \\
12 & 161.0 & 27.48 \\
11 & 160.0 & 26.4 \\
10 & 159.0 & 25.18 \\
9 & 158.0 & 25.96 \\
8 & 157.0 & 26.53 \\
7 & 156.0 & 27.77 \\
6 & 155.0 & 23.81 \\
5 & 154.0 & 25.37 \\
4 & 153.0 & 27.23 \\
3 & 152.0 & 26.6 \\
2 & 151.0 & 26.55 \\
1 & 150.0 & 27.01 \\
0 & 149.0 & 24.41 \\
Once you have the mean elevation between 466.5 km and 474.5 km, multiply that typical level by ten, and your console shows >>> 259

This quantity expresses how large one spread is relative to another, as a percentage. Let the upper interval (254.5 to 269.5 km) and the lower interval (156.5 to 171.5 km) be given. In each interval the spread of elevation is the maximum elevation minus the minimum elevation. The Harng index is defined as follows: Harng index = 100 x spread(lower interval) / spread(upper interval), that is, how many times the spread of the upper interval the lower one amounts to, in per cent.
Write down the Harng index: 59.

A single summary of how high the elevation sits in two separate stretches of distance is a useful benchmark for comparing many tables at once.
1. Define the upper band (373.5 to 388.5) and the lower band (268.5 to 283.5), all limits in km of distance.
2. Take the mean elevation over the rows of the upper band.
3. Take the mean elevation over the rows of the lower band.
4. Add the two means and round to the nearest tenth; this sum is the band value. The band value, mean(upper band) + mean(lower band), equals 51.0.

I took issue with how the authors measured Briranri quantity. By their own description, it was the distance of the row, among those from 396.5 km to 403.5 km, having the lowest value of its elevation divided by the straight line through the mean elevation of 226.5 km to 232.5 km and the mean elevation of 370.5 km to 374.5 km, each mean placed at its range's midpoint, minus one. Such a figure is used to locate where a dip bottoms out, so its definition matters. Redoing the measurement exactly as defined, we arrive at 398.0 km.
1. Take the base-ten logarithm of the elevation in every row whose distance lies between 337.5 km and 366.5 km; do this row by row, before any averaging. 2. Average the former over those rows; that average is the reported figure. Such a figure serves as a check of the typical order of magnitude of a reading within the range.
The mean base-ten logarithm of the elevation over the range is 1.38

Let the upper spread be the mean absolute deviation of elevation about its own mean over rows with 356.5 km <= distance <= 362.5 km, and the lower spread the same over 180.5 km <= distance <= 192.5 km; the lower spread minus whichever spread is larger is -0.16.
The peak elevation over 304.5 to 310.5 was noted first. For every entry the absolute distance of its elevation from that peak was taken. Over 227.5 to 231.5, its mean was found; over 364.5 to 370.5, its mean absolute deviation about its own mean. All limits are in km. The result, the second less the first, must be -2.6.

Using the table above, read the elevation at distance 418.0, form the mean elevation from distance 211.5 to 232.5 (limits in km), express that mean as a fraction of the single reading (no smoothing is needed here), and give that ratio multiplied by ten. 9.2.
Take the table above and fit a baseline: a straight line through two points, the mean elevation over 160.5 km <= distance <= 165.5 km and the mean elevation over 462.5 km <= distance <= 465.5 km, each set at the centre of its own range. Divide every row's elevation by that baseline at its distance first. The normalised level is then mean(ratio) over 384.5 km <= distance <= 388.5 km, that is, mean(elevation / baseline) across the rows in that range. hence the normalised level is 0.941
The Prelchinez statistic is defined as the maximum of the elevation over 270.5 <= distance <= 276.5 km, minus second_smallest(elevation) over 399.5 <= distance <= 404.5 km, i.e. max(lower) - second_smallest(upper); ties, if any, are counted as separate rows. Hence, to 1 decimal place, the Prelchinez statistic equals 2.3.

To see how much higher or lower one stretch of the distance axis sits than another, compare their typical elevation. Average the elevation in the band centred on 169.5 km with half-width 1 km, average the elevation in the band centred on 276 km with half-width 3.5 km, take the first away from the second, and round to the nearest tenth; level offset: 1.2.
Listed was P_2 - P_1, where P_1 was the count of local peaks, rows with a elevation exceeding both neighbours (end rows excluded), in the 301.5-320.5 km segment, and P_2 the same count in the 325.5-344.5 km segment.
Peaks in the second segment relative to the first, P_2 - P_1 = -1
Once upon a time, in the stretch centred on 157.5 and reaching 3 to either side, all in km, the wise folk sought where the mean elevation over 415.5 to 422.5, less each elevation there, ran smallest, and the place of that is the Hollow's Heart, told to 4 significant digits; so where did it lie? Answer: 156.0 km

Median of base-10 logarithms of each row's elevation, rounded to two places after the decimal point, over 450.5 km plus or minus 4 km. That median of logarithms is 1.39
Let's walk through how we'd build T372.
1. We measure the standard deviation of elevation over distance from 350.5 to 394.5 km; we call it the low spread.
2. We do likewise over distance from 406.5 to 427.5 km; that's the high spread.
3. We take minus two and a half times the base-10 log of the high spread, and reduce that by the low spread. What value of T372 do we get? -1.2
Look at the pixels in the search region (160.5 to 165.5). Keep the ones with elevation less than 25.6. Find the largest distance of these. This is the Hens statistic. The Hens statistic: 165.0 km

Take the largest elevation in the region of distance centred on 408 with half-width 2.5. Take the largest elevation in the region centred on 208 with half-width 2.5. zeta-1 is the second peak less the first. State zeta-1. -2.0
